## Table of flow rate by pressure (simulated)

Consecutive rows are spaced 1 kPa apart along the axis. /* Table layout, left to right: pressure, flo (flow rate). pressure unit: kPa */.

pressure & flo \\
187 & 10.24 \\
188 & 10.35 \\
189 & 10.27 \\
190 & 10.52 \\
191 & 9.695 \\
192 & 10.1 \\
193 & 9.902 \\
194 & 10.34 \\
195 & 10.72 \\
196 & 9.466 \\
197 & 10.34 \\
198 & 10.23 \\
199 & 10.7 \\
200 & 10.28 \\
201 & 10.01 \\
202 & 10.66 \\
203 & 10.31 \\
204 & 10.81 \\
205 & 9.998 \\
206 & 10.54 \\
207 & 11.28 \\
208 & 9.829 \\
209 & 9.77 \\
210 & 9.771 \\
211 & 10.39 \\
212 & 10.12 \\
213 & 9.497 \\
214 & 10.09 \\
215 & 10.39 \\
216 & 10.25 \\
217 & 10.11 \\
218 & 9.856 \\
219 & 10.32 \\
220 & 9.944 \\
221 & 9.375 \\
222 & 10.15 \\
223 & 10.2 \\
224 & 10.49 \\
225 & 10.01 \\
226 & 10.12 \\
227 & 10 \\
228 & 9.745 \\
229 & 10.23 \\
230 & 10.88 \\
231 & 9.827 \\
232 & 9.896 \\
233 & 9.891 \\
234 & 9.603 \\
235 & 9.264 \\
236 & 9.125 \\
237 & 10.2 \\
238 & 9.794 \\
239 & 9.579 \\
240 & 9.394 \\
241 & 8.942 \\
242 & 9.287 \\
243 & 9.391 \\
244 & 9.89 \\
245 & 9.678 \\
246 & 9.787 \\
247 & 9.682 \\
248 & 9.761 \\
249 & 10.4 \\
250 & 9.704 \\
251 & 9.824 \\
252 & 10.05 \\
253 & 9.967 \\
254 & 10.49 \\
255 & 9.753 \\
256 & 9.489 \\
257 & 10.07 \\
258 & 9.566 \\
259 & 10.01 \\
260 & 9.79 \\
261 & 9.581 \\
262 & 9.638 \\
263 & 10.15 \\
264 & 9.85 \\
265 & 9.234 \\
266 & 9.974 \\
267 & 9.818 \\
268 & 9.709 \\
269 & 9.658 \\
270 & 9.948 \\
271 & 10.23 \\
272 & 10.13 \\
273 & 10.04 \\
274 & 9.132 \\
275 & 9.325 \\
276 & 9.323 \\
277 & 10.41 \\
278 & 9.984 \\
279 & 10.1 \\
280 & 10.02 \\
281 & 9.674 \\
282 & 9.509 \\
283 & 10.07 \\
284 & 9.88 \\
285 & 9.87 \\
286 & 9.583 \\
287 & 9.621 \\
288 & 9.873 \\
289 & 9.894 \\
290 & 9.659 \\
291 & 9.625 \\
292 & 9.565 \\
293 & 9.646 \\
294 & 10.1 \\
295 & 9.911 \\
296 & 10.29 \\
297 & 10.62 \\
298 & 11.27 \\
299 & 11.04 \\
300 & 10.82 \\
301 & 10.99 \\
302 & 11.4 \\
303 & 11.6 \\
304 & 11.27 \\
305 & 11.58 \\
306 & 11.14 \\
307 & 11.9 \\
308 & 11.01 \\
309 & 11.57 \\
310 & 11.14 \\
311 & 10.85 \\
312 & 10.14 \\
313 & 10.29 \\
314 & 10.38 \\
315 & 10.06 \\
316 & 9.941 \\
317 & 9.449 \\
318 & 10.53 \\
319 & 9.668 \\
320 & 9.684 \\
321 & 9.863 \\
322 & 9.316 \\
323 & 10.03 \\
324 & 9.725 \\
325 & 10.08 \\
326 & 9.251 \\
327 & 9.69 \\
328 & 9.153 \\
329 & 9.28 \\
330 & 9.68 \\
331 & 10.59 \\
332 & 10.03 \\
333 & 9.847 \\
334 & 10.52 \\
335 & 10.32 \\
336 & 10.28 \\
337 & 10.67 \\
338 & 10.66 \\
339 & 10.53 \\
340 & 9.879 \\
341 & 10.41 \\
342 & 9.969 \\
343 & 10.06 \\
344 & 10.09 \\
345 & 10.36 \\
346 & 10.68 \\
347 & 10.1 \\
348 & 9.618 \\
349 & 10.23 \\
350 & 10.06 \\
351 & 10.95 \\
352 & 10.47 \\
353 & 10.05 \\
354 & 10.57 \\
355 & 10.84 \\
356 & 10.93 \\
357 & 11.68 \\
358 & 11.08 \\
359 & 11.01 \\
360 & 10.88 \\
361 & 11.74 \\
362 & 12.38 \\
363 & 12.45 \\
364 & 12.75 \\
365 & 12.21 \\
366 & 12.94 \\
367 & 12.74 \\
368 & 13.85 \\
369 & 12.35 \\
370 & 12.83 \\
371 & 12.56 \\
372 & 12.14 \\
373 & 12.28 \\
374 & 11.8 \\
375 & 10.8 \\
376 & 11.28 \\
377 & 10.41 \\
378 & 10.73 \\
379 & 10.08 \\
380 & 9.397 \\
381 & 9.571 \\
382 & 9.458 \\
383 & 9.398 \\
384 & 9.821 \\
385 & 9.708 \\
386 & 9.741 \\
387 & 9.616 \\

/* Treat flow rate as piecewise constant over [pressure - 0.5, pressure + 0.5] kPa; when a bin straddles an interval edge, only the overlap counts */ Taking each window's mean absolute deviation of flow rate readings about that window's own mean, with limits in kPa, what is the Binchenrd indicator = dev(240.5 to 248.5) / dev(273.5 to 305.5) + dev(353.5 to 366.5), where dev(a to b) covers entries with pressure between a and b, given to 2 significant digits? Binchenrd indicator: 1.2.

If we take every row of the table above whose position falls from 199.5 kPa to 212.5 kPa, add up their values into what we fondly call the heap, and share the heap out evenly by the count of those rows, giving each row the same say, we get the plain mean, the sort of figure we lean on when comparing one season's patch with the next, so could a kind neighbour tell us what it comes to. 10.3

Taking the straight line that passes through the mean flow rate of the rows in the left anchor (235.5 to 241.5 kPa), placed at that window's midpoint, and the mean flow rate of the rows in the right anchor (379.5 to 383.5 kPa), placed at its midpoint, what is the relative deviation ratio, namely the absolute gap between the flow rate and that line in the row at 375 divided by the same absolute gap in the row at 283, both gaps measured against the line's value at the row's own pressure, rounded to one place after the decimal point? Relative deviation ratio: 2.3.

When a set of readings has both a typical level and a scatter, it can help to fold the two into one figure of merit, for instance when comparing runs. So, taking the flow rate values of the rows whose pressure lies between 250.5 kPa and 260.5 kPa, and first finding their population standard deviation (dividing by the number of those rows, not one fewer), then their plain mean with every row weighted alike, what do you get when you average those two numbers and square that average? 25.9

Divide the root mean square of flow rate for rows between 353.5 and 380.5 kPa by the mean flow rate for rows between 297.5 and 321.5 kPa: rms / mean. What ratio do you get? 1.09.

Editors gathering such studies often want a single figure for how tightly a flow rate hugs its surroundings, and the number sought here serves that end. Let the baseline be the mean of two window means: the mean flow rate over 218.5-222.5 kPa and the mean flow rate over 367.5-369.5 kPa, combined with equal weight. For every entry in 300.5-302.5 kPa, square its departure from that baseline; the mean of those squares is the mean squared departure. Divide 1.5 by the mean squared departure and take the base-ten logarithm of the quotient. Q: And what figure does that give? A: 1.0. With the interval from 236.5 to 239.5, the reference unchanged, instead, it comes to -0.3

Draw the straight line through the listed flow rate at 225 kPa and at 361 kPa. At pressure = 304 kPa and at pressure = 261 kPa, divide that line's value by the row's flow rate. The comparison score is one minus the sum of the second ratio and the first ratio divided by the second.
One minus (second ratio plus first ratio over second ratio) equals -0.99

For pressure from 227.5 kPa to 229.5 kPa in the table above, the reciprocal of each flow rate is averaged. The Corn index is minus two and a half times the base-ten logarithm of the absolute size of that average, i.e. 2.50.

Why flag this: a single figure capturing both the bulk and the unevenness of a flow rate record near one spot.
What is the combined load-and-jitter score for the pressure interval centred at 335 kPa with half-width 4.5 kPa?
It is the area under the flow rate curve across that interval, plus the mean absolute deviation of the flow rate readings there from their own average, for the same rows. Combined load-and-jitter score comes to 94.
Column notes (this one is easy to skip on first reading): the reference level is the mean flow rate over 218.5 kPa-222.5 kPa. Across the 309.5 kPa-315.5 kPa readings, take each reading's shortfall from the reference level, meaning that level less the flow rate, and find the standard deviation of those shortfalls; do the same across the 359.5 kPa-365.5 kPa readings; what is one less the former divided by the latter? 0.36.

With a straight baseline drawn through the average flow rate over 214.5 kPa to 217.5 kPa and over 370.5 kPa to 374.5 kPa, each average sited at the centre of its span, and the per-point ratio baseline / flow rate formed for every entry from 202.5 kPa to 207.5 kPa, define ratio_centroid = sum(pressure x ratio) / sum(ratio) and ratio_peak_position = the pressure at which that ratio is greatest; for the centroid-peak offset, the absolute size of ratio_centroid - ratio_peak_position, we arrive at 0.0 kPa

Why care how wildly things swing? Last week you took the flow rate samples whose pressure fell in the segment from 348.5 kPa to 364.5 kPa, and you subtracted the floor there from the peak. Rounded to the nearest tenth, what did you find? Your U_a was 2.7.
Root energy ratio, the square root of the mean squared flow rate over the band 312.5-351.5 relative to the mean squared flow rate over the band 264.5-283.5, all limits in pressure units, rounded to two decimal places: 1.03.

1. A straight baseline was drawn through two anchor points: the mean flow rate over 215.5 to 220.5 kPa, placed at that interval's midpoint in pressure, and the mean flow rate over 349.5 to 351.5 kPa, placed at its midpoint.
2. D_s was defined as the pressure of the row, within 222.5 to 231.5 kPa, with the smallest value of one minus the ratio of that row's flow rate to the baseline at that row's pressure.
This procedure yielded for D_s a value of 230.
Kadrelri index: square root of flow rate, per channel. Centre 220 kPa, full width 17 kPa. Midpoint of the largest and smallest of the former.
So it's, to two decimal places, 3.15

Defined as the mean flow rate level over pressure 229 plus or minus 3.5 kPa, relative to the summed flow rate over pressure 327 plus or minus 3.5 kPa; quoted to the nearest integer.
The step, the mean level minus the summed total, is -57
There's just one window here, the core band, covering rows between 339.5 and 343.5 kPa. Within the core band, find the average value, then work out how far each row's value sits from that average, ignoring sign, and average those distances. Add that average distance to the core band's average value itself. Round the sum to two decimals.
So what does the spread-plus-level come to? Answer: 10.24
